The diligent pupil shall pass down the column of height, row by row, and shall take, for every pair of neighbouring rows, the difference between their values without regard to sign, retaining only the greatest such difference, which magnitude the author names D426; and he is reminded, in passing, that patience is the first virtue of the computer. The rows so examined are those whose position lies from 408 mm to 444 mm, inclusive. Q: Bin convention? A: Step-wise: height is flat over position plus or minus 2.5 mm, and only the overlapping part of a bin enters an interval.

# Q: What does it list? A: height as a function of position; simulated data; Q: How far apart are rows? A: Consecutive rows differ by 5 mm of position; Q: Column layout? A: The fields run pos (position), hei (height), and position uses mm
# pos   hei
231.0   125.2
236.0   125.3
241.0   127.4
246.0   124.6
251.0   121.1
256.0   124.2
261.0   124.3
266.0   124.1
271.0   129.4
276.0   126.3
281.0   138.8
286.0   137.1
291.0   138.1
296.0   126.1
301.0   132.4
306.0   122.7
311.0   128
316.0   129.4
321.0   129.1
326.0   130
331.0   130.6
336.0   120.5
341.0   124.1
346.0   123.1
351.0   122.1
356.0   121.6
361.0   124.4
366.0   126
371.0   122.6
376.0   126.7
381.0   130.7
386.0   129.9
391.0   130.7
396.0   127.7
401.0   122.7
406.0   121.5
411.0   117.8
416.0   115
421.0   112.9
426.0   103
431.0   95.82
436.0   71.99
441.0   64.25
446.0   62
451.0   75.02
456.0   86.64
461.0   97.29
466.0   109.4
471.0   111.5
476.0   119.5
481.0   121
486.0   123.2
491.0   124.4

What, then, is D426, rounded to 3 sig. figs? 23.8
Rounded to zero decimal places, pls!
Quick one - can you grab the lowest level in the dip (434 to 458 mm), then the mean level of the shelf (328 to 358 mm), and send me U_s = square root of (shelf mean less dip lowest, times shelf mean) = 87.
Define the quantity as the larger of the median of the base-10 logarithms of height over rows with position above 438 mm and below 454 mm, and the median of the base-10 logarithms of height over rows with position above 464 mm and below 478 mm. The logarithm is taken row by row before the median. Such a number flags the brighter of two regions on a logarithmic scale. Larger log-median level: 2.05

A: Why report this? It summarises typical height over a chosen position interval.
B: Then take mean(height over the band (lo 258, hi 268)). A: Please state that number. 124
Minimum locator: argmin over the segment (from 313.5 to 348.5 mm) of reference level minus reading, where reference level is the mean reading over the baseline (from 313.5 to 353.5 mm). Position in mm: 331.0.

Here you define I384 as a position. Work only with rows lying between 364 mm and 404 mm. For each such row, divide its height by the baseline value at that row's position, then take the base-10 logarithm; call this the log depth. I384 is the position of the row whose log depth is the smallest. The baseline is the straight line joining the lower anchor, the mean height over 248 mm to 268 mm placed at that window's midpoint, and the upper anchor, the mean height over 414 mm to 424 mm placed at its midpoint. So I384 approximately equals 371.0 mm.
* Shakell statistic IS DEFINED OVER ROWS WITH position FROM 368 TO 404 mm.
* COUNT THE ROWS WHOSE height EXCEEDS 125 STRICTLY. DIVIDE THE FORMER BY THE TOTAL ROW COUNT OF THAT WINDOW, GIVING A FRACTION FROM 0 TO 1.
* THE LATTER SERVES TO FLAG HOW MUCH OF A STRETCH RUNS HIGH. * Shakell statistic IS 0.71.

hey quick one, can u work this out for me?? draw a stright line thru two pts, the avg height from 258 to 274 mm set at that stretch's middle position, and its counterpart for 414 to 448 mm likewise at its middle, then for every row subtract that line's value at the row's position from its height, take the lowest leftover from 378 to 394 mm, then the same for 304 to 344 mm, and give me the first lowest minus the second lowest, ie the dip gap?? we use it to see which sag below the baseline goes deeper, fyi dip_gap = 25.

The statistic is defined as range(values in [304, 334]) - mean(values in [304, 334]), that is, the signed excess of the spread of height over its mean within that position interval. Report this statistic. -120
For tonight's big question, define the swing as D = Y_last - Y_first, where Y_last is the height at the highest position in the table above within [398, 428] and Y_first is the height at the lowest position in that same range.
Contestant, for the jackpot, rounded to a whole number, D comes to -20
